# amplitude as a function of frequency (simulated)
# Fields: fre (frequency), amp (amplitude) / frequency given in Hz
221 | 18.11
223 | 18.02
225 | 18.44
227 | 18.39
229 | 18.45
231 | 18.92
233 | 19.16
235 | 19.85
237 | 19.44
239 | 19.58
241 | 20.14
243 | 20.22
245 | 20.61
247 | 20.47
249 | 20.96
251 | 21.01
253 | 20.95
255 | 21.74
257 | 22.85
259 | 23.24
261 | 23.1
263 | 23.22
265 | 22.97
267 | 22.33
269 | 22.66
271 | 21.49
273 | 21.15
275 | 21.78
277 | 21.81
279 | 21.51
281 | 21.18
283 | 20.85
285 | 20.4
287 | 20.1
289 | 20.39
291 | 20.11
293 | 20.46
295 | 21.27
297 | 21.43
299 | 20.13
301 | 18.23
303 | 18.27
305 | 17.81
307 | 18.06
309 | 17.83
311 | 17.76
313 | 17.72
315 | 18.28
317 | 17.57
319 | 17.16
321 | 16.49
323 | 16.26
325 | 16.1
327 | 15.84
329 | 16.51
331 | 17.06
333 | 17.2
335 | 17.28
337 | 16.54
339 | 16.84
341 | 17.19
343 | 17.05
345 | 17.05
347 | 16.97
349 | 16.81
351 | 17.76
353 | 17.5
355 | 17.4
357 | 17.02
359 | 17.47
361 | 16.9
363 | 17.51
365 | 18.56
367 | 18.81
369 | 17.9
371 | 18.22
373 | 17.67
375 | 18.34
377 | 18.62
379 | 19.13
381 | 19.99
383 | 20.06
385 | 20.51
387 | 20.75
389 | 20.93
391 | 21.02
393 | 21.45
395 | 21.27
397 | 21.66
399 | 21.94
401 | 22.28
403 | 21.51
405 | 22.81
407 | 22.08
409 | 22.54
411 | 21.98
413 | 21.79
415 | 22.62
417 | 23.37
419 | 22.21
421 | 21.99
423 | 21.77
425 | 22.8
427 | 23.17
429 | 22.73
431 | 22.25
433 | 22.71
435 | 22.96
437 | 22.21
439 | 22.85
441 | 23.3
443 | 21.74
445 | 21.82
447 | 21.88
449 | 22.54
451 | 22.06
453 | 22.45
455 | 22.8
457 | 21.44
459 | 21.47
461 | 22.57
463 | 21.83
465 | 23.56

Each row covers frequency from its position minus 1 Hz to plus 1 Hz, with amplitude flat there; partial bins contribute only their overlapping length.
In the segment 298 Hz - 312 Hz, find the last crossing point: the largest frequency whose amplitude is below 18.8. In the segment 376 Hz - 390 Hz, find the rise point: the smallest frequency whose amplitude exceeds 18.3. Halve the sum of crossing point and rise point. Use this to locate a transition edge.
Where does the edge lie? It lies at 344 Hz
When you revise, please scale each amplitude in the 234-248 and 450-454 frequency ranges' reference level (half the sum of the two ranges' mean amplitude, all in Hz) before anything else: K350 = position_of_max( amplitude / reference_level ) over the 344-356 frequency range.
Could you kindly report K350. 351 Hz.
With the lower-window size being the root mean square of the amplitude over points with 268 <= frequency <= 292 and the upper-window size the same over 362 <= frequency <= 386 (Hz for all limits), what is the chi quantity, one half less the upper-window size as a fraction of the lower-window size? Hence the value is -0.39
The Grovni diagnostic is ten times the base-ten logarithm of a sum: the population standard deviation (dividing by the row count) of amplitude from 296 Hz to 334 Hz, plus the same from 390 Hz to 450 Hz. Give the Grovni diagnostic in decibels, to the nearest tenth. 2.8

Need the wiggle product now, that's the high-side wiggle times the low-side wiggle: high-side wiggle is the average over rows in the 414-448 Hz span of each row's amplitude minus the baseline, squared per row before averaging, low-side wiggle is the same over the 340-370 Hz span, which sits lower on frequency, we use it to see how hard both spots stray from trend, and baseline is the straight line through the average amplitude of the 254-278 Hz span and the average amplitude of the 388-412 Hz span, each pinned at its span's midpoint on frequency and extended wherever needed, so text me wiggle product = 20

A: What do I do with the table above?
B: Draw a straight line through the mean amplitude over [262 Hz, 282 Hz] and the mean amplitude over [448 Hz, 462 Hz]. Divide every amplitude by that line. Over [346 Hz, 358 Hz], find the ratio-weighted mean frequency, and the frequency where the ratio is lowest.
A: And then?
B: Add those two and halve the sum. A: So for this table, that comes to 350.5 Hz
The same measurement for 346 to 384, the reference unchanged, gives 357.2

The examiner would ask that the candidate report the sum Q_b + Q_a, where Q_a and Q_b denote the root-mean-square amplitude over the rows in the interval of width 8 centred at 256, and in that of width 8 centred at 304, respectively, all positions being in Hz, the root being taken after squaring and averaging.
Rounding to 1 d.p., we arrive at 40.3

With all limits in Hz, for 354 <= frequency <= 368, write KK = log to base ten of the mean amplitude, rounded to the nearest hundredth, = 1.25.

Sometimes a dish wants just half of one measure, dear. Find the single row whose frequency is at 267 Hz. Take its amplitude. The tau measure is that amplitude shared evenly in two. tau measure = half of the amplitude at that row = 11.2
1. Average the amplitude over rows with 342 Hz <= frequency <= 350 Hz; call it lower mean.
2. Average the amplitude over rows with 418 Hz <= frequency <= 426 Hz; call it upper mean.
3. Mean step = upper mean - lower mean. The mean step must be 5.2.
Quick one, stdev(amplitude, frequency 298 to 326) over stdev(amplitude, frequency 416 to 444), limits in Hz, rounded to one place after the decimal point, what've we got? 1.9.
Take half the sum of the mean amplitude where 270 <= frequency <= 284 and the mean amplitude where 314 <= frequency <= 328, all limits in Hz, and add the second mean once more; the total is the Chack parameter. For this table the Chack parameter 36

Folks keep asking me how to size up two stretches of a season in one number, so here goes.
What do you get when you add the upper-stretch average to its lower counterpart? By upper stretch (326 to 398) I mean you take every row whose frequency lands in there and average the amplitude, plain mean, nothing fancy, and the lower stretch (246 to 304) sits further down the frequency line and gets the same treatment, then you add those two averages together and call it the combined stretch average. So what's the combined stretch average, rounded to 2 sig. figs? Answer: 40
